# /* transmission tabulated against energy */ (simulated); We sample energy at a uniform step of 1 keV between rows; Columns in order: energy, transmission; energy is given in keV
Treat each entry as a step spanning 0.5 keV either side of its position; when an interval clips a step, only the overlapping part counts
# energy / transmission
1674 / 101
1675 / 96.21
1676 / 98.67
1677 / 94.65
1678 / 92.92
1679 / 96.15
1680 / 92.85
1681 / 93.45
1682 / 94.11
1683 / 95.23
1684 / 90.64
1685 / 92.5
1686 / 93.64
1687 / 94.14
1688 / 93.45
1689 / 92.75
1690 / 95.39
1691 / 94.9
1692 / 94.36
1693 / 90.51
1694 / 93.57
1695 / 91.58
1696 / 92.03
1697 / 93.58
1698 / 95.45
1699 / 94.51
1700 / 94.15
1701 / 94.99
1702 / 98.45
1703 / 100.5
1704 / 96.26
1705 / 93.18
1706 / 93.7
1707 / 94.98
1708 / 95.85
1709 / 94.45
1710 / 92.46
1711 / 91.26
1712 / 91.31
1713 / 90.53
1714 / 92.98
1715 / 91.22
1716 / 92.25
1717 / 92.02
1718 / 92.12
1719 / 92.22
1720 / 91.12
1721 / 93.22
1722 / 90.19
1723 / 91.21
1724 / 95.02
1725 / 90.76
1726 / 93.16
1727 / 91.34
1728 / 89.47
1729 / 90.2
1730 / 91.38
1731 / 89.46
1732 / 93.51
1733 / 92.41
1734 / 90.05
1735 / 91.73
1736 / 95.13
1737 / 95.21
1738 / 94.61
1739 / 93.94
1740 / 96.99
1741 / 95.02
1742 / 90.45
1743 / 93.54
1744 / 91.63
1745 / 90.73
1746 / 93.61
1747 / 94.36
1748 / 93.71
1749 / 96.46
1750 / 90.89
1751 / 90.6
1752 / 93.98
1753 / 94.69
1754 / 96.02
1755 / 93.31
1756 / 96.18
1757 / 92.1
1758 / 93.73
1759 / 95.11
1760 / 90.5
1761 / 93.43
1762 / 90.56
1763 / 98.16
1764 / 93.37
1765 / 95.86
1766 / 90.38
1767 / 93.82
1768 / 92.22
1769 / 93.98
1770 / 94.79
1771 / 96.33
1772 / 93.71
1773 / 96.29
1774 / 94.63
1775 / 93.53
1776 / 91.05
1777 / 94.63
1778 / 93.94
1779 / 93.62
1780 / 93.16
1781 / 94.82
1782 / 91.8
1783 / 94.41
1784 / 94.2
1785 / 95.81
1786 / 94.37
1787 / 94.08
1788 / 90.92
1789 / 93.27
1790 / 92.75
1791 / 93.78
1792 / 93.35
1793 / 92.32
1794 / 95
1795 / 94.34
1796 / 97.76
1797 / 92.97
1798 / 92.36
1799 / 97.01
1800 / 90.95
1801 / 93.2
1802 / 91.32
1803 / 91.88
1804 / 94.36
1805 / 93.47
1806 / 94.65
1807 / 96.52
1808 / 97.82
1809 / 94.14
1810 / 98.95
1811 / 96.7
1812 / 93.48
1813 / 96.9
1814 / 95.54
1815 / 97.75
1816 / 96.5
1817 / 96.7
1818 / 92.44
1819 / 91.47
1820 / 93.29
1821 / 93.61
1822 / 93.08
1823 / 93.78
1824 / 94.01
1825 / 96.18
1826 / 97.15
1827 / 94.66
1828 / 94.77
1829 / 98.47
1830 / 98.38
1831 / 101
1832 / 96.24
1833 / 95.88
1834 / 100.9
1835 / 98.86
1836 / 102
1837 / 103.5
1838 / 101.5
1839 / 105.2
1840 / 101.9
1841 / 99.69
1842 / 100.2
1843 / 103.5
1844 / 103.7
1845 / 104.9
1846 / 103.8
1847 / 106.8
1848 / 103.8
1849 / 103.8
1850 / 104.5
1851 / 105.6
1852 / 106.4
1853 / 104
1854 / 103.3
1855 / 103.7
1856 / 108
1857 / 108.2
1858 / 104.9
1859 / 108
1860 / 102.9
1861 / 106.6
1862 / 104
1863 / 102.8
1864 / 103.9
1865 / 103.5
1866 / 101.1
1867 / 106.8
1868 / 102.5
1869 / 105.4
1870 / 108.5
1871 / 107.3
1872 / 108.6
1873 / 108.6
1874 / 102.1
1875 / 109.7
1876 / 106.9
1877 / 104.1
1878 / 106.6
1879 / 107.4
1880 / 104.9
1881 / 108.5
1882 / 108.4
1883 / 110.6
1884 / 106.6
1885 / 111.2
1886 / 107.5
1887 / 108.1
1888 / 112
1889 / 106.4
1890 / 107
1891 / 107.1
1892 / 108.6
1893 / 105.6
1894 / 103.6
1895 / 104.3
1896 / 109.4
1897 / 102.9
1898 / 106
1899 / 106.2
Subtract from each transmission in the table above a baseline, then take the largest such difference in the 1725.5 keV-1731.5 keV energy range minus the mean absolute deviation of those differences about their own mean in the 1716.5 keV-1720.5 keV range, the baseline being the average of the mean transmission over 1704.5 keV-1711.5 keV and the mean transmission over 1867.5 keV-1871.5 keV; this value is -7.0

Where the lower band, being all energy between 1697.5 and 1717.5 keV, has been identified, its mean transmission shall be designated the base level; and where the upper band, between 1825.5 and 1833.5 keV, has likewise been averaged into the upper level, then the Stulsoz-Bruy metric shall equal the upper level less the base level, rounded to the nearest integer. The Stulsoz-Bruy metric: 3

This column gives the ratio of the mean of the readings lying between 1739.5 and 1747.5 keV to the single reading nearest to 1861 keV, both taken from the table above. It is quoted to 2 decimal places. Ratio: 0.88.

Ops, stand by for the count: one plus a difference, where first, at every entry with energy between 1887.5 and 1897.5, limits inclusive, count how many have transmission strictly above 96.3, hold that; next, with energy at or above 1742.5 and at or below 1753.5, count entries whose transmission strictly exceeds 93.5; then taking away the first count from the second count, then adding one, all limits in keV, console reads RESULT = -2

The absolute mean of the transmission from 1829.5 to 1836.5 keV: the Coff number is 99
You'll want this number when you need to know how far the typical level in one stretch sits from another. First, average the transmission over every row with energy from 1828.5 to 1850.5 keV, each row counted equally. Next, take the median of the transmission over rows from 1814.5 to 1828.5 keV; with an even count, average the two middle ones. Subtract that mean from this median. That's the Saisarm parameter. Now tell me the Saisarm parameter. -7.4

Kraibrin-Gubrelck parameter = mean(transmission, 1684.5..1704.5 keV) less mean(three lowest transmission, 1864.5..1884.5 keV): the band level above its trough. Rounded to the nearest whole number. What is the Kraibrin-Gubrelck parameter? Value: -8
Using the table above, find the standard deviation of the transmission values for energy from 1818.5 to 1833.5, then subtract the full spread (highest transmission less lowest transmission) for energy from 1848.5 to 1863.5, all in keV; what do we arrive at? -3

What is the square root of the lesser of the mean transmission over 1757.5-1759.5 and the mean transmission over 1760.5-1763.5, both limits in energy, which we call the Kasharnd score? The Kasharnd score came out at 9.70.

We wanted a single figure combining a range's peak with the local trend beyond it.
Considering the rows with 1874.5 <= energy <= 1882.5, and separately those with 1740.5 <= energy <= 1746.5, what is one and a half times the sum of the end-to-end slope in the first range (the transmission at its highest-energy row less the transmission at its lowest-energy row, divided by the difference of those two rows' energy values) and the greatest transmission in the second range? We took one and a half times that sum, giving 142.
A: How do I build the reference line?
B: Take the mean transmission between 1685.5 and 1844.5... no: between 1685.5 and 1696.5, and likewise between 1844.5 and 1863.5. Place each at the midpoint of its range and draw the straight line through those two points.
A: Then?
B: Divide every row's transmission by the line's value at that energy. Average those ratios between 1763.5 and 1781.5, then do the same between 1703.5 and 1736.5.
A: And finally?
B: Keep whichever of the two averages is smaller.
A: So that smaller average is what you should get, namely 0.947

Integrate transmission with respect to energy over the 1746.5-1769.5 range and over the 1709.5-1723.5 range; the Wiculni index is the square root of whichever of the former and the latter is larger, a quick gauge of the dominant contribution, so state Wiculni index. 46.4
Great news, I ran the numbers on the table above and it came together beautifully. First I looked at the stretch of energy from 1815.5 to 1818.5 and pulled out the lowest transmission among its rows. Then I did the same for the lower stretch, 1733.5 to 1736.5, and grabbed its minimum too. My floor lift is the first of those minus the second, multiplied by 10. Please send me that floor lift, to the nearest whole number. 24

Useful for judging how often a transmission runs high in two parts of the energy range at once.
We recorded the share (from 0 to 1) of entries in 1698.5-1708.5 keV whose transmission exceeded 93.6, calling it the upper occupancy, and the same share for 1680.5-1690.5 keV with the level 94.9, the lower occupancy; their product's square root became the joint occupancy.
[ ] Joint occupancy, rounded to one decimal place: 0.4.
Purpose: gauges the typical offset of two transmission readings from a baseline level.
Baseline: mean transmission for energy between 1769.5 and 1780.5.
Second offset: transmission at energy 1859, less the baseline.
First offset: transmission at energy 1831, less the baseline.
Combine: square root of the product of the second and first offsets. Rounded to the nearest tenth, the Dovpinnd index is 9.7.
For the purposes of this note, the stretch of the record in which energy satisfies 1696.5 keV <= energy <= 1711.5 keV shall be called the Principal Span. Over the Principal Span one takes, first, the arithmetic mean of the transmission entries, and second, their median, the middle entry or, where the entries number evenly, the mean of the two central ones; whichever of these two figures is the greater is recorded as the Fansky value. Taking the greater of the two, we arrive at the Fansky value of 95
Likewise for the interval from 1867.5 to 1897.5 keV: 107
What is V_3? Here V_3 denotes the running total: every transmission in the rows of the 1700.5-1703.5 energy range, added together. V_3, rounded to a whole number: 294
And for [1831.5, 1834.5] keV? 293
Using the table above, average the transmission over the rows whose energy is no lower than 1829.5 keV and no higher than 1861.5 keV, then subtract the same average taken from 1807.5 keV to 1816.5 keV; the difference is 6.8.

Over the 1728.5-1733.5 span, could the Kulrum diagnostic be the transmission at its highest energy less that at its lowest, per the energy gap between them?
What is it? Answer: 0.6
